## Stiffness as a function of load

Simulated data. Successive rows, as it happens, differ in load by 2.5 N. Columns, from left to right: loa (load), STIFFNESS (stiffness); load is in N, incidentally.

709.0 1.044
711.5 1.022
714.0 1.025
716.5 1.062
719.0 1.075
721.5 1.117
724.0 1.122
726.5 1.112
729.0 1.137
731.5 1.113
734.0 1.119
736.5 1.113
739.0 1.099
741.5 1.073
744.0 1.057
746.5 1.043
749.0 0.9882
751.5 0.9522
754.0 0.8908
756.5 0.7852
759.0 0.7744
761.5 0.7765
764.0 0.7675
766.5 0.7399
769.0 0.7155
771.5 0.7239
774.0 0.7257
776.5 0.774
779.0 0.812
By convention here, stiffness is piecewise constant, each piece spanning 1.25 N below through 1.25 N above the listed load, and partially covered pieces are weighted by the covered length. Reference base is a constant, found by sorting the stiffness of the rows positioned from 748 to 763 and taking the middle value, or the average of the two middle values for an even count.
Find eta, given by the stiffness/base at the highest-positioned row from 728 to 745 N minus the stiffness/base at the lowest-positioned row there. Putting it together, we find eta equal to -0.10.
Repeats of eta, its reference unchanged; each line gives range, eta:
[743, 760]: -0.34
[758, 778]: 0.00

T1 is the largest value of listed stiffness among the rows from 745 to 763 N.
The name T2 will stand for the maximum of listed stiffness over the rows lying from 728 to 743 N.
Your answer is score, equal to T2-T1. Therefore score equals 0.1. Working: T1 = 1.043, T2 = 1.137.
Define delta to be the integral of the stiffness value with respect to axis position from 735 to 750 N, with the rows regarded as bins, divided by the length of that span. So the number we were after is 1.06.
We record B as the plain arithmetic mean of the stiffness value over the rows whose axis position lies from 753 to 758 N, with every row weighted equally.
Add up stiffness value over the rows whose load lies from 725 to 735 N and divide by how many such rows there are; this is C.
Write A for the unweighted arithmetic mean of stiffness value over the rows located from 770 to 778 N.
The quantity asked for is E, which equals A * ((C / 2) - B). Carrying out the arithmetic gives -0.206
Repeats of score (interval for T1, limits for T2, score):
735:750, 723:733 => 0.0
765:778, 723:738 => 0.4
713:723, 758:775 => -0.3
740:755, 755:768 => -0.3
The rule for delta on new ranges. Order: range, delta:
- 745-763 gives 0.89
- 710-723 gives 1.06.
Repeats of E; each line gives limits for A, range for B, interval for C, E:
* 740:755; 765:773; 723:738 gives -0.167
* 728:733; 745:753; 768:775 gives -0.713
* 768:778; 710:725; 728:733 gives -0.373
